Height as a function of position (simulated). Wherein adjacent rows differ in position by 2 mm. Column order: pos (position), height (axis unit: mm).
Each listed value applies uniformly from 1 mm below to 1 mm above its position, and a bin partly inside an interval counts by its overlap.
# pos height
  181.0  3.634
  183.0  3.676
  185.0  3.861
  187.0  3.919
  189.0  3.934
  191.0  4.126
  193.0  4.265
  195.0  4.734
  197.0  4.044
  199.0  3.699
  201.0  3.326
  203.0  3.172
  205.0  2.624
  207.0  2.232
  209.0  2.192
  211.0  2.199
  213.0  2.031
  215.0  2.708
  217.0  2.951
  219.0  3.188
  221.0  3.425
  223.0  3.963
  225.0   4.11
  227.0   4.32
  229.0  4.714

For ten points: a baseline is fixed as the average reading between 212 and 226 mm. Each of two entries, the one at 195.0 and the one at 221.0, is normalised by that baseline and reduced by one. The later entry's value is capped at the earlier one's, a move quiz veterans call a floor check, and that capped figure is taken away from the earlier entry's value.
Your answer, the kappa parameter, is 0.41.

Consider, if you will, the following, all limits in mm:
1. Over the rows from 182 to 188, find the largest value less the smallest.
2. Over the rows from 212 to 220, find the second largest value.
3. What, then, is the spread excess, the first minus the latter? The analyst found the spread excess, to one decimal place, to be -2.7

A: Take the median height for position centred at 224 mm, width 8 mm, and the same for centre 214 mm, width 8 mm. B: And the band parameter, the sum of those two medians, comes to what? 6.5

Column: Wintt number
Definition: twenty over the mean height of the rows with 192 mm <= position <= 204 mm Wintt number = 5.2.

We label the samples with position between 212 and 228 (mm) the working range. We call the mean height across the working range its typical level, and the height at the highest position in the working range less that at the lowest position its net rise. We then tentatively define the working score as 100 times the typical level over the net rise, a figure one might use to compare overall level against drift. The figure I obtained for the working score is 146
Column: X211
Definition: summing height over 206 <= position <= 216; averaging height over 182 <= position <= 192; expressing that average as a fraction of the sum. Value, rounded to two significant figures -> 0.34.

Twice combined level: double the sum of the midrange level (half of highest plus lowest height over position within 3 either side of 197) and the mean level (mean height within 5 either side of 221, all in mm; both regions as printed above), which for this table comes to 15.5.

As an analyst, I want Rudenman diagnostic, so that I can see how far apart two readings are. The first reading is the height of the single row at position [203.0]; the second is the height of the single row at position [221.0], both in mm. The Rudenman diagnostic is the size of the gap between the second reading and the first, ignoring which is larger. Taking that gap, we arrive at 0.25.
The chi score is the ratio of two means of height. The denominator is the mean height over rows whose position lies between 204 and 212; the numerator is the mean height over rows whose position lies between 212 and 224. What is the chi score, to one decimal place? 1.3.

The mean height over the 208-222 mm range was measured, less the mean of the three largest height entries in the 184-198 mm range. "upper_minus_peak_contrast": -1.7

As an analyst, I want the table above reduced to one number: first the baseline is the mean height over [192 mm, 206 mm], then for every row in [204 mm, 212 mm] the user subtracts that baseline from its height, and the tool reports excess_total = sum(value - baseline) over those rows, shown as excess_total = -5.5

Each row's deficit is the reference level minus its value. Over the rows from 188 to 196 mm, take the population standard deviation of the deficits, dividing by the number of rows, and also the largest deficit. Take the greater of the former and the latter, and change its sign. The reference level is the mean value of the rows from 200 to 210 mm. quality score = -0.30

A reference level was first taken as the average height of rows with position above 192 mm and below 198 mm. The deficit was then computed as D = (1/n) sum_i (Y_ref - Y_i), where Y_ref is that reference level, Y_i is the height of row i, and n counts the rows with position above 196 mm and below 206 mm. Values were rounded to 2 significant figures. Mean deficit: 0.97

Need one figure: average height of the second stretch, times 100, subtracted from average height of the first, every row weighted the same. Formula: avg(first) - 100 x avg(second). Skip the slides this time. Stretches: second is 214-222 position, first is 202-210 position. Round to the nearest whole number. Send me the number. -304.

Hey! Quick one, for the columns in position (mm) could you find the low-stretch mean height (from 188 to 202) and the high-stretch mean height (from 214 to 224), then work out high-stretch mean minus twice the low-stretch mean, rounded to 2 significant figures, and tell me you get -4.8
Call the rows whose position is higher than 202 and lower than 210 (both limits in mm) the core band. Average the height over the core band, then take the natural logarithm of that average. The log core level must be 0.9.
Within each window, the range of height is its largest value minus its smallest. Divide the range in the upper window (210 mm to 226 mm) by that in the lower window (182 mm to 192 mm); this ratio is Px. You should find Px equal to 4.6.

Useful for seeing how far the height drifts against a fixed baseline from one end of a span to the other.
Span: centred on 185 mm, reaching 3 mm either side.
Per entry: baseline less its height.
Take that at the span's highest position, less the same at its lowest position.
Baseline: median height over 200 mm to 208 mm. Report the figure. -0.2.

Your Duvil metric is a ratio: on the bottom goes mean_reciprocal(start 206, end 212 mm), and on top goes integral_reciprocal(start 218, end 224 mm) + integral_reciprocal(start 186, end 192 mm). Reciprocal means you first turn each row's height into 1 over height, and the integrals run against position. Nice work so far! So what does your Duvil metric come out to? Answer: 7.1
